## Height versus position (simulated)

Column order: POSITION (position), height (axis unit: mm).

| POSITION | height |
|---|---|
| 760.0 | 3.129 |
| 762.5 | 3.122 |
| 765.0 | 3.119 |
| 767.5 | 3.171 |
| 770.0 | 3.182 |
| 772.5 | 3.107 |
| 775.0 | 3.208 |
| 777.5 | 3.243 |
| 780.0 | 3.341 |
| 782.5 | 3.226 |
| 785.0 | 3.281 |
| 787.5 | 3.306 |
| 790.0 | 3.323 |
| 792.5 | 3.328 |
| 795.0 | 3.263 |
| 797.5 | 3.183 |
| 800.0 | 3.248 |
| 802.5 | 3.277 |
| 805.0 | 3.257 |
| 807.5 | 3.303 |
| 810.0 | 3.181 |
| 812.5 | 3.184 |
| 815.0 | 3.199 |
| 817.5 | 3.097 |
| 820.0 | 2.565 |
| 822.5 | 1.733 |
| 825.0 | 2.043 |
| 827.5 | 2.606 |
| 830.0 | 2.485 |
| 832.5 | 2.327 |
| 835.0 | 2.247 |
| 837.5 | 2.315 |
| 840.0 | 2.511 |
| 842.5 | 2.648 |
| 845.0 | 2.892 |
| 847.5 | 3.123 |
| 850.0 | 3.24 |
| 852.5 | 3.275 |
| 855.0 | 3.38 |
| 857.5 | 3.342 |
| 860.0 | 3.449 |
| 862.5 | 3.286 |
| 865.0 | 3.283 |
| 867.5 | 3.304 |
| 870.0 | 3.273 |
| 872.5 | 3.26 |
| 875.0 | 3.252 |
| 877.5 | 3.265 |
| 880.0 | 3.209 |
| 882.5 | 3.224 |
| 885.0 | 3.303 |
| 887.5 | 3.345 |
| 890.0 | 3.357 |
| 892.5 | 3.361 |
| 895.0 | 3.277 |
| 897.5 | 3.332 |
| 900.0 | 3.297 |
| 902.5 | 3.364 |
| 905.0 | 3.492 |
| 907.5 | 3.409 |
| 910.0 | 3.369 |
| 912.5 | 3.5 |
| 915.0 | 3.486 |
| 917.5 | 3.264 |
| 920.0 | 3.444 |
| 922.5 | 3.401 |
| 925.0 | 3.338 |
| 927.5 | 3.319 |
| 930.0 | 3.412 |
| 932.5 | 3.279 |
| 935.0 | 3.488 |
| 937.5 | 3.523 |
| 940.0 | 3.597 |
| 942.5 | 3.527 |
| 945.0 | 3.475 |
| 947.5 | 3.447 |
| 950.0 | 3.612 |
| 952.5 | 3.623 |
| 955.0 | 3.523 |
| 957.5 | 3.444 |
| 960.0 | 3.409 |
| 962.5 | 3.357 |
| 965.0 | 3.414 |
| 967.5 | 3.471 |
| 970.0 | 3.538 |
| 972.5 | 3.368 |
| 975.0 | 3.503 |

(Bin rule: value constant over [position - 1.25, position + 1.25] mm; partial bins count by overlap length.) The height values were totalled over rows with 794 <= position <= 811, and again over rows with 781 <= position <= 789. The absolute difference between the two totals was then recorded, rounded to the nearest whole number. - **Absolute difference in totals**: 13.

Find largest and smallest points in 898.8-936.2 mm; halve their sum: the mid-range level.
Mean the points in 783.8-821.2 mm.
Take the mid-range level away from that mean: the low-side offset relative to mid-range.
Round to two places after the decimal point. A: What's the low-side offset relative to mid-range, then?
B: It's -0.18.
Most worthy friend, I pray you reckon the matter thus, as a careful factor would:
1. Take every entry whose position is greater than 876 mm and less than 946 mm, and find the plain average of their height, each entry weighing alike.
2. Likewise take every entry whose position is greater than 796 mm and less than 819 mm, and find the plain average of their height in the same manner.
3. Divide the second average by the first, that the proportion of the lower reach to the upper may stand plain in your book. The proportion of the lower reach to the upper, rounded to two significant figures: 0.95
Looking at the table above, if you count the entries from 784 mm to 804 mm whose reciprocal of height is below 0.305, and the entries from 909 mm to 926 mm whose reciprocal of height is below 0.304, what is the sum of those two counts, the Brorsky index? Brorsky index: 10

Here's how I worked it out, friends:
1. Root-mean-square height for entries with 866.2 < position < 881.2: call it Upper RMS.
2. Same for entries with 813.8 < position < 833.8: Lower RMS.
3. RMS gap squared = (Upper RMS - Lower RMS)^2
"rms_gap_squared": 0.51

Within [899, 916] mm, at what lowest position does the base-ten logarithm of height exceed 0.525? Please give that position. 902.5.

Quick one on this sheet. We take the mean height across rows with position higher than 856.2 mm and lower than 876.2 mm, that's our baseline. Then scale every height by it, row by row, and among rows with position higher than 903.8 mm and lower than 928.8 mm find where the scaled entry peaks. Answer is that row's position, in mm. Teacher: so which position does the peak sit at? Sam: 912.5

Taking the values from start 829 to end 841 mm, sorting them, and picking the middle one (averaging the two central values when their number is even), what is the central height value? 2.33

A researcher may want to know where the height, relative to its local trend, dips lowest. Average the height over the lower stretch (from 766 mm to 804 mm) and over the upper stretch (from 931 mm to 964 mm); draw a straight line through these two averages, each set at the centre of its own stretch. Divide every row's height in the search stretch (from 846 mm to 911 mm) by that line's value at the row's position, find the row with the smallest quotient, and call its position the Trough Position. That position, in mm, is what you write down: 847.5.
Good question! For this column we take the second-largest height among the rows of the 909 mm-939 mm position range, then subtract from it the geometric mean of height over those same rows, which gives 0.10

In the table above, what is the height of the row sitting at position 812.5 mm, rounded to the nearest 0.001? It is 3.184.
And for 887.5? 3.345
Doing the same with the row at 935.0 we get 3.488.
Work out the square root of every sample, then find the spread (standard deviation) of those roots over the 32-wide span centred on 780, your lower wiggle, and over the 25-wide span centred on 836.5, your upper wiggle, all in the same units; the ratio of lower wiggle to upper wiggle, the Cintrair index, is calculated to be 0.2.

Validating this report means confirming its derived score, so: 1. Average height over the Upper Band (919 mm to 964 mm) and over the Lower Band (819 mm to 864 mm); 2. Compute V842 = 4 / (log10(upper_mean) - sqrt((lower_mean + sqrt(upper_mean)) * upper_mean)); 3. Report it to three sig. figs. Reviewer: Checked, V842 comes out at -1.16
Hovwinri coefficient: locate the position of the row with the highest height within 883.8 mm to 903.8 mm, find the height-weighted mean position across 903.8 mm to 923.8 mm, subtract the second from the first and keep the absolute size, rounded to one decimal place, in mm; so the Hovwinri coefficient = 11.2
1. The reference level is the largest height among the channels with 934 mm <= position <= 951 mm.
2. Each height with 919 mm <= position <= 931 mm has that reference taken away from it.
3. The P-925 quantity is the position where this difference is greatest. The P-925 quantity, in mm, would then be 920.0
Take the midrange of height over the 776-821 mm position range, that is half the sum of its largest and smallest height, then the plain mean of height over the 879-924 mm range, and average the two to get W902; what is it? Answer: 3.2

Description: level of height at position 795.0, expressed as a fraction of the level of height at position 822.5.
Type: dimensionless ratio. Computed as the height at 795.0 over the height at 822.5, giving 1.9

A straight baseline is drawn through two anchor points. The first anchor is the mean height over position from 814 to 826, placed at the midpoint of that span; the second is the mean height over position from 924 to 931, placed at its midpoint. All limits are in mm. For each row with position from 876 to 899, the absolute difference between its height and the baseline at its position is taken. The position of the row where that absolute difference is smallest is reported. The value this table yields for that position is 895.0 mm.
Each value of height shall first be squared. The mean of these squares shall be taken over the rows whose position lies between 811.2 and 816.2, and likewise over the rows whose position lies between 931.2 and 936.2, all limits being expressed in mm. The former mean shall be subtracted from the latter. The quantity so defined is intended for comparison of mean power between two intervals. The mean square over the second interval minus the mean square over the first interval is 1.3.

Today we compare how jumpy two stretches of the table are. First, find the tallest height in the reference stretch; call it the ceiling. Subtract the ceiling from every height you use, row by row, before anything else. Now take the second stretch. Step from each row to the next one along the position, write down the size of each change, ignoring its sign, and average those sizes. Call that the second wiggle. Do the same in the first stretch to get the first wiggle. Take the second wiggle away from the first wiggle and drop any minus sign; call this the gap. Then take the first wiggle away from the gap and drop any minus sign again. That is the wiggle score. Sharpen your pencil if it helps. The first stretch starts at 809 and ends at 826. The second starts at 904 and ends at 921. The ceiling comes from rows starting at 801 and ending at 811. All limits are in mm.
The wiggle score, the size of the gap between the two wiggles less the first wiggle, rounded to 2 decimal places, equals 0.11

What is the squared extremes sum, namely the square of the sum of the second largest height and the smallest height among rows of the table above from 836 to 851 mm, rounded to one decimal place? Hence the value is 29.6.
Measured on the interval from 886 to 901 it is 44.0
